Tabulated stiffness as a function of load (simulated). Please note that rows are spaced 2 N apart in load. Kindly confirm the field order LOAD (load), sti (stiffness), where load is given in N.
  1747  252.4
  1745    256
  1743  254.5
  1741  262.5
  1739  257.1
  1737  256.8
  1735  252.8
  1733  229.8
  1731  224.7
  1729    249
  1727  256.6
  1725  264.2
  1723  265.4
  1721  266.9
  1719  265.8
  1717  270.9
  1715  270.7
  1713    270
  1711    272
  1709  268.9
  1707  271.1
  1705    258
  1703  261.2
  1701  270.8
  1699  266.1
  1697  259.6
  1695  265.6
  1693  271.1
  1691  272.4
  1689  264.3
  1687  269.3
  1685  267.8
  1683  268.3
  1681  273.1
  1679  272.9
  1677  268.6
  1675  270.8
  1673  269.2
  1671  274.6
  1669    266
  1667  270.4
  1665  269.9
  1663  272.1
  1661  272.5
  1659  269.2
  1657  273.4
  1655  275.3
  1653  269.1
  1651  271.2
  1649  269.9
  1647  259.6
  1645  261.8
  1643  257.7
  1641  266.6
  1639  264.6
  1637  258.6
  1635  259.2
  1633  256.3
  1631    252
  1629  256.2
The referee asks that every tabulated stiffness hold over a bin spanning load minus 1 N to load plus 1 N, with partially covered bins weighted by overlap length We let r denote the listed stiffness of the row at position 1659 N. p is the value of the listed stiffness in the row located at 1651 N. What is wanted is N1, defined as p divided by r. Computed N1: 1.01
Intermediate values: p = 271.2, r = 269.2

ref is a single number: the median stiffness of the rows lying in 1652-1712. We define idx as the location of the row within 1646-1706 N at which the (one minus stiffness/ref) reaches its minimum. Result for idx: 1655 N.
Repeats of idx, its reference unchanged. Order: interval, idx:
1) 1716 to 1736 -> 1717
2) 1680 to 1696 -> 1681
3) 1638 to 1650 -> 1649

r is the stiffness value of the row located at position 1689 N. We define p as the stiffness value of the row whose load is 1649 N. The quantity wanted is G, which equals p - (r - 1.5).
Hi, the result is 7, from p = 269.9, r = 264.3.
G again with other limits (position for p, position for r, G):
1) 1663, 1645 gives 12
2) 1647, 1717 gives -10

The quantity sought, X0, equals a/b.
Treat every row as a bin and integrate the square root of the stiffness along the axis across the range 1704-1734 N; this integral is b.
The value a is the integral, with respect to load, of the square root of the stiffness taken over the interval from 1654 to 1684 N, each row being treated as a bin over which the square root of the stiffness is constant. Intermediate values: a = 494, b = 484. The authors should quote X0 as 1.02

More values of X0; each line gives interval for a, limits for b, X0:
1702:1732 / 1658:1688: 0.98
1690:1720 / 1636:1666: 1.00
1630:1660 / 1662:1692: 0.99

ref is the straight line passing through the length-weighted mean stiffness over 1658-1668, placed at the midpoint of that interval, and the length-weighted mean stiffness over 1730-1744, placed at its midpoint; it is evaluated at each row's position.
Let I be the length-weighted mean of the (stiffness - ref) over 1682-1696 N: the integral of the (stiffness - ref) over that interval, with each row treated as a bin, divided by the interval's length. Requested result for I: 5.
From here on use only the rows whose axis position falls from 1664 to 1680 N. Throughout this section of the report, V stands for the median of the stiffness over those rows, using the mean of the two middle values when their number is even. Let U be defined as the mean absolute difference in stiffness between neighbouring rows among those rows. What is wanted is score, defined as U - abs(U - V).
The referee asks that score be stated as -262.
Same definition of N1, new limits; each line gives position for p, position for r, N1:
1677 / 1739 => 1.04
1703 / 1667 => 0.97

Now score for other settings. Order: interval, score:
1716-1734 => -251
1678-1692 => -263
